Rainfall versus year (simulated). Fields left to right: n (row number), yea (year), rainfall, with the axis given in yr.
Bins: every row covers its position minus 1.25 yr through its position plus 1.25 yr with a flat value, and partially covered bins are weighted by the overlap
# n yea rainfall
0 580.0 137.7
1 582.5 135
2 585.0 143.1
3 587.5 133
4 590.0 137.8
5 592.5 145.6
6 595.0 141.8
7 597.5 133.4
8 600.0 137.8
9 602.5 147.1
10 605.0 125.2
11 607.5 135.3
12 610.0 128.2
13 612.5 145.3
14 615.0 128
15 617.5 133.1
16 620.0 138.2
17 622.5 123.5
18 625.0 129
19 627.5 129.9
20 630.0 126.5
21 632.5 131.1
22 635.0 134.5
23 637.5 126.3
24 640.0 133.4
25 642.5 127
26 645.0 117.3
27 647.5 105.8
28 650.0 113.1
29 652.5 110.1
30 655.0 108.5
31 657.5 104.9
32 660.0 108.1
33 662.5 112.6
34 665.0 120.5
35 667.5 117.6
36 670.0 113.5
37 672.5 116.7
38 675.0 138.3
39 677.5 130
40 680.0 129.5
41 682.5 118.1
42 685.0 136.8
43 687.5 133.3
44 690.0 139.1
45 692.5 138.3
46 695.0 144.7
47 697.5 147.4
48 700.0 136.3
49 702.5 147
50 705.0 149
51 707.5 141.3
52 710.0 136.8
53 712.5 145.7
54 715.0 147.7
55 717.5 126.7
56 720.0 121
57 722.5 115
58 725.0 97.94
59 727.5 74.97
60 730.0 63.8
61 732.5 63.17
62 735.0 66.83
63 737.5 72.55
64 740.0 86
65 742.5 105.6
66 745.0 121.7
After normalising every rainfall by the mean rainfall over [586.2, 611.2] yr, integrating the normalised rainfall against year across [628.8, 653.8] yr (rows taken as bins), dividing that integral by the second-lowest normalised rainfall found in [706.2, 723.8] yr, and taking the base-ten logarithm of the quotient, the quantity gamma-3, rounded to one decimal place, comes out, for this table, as 1.4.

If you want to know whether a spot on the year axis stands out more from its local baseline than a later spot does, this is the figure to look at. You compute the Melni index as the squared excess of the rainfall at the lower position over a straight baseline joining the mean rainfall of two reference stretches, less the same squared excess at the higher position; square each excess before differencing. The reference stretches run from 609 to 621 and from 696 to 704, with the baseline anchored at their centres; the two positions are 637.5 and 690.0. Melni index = 102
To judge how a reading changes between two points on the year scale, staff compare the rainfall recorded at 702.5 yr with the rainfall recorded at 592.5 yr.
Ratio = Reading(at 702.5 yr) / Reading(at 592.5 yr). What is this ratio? 1.01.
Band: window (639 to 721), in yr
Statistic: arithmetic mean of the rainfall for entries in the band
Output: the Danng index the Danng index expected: 128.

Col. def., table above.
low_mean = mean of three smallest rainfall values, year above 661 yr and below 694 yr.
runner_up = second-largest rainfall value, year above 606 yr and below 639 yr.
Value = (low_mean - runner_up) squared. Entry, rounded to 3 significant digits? 573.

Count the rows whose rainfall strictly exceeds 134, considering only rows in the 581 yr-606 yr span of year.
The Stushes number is 7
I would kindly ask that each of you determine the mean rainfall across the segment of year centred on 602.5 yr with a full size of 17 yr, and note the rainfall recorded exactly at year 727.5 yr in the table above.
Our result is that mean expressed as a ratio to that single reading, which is 1.8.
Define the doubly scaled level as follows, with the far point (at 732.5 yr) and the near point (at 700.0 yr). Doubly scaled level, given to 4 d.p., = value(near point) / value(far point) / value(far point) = 0.0342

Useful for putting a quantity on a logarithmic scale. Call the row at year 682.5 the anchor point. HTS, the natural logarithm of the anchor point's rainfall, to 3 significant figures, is 4.77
